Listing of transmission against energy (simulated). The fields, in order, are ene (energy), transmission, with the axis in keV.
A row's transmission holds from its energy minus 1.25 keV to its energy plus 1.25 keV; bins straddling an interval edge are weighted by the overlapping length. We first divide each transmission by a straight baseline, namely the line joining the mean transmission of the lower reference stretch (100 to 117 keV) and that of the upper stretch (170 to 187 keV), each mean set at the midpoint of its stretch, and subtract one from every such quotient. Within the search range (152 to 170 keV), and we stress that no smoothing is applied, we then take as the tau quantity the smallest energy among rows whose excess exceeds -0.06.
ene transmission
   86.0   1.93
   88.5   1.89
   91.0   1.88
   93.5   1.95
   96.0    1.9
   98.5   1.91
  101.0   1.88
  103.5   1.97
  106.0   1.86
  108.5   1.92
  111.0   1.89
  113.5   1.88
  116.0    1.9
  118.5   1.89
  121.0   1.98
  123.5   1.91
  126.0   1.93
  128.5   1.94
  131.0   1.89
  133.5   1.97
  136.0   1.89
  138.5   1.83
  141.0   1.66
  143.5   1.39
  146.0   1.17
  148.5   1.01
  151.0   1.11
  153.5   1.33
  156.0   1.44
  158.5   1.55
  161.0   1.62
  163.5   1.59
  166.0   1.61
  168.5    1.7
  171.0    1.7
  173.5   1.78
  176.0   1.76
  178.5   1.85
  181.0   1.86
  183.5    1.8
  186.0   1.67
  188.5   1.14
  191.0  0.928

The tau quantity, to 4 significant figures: 168.5 keV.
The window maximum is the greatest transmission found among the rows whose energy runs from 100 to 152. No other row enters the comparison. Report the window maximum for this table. 1.98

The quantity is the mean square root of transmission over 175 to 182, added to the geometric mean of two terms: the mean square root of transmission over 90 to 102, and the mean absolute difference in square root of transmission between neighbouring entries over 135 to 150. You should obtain 1.67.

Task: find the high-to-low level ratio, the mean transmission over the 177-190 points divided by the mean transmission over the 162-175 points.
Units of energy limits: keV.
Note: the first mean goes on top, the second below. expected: 0.99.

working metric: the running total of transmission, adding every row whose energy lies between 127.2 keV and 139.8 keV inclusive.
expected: 9.5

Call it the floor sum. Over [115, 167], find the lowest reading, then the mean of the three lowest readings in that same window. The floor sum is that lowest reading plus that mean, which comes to 2.1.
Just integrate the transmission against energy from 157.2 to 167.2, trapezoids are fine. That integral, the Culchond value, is 16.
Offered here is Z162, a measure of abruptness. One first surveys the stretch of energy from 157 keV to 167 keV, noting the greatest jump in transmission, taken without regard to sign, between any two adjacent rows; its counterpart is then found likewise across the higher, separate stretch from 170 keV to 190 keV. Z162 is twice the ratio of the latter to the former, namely 15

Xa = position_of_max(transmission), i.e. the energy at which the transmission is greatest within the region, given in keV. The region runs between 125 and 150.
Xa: 133.5 keV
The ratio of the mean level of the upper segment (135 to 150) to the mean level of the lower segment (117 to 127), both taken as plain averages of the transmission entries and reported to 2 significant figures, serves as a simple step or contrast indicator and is 0.77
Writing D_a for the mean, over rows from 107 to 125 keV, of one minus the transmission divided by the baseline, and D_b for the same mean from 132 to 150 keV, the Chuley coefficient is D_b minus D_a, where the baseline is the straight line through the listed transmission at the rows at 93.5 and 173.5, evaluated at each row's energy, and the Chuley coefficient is 0.16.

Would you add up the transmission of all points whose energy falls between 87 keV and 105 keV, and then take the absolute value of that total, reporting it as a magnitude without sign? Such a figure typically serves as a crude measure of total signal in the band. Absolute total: 13.4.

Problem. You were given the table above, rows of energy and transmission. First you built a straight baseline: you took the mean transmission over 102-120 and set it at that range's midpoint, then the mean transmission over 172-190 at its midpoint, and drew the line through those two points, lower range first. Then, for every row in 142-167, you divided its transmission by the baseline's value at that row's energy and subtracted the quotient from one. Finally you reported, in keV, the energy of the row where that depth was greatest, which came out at 148.5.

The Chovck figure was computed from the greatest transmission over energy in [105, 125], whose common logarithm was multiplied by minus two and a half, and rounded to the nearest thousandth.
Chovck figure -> -0.742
